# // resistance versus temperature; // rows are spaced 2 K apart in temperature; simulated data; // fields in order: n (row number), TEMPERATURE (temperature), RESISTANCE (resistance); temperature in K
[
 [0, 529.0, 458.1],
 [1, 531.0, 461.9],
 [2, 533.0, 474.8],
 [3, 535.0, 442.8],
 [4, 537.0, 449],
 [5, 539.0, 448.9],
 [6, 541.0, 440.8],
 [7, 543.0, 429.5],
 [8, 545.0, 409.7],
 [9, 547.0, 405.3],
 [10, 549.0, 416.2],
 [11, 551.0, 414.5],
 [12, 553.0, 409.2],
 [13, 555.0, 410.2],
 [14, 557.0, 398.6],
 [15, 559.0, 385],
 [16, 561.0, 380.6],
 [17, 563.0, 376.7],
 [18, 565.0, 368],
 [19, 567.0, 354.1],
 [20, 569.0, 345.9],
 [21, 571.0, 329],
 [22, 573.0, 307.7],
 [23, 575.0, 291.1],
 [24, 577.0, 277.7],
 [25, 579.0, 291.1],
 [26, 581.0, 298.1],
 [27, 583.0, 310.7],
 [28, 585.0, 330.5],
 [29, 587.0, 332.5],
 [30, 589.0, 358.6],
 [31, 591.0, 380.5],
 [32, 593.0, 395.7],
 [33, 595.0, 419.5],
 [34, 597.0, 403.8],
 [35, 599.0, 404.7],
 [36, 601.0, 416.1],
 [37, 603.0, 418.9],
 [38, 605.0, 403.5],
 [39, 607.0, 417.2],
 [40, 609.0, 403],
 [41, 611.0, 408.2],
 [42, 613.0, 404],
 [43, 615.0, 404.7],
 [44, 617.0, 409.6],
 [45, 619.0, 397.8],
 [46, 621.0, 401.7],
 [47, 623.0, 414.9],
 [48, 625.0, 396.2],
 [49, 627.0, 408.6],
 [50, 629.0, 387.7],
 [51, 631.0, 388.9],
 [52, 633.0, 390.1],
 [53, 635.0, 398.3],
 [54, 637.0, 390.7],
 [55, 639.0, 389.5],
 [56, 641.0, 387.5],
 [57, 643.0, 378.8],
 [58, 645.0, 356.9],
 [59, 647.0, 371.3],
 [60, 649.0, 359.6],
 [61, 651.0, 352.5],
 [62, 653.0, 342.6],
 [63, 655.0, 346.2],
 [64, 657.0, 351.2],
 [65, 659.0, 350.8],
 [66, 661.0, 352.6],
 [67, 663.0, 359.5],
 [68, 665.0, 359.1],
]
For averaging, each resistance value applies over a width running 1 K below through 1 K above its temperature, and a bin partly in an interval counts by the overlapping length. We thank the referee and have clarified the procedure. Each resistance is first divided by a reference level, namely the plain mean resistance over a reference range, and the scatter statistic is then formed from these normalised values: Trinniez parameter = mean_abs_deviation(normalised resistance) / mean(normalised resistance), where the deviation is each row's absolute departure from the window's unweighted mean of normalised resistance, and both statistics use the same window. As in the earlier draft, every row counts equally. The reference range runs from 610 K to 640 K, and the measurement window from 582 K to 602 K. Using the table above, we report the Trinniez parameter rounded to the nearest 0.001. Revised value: 0.090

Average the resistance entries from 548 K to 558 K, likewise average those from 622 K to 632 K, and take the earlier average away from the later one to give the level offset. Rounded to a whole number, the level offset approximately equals -10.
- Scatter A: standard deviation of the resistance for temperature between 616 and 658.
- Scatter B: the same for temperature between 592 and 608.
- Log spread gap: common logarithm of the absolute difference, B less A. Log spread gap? 1.12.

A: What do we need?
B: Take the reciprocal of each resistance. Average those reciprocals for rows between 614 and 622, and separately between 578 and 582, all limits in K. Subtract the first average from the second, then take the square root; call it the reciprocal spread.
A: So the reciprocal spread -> 0.030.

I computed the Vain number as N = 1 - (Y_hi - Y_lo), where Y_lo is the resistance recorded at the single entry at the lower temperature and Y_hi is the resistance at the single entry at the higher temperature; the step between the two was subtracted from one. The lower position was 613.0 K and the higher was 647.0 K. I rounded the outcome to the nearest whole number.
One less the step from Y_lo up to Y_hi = 34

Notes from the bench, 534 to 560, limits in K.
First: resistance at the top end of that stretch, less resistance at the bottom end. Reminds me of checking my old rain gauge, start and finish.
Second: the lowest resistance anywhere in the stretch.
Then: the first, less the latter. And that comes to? -443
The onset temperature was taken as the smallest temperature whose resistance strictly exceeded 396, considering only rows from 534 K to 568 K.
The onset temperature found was 535.0 K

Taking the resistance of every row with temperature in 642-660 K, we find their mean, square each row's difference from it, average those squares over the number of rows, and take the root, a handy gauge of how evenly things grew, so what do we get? 11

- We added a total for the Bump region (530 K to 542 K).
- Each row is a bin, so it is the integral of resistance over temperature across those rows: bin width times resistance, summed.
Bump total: 5436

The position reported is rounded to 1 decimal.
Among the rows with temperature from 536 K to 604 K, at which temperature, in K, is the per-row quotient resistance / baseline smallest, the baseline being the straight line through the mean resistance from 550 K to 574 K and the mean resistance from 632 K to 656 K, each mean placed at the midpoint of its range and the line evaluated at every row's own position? 577.0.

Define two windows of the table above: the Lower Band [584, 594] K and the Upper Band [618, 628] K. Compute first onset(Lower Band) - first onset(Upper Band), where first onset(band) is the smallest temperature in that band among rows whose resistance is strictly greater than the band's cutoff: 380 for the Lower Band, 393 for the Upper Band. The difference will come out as -28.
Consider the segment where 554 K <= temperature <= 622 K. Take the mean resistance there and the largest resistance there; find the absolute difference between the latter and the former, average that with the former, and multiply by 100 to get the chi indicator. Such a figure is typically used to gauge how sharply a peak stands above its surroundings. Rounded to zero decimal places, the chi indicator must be 20975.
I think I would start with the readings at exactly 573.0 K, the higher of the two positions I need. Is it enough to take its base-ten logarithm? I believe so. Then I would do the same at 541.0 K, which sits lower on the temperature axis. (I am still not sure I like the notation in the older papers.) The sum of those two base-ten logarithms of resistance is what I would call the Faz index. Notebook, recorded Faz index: 5.13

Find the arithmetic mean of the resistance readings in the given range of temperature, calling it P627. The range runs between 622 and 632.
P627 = 399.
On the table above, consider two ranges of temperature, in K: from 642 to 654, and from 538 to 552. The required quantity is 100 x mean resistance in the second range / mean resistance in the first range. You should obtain 118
